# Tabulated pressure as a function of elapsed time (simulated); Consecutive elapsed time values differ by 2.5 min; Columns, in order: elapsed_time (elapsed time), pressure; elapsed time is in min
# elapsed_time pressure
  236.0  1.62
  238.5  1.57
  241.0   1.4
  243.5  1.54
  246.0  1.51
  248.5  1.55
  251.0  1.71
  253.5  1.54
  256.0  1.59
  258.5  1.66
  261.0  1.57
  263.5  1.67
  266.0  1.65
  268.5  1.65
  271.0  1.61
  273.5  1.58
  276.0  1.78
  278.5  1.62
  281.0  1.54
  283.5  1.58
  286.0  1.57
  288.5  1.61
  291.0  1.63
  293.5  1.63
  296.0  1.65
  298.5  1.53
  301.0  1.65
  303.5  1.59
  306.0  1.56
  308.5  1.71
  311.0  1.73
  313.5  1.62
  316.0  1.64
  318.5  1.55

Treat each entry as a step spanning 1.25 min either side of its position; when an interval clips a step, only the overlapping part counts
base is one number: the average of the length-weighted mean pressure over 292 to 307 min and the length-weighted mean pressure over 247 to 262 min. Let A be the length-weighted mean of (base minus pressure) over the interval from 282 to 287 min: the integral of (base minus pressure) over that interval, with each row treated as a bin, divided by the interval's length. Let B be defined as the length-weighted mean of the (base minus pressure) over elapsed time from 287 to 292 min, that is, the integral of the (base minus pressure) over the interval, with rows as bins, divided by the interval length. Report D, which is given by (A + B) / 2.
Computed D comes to 0.007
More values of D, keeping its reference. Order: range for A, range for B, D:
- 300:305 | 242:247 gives 0.035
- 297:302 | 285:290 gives 0.011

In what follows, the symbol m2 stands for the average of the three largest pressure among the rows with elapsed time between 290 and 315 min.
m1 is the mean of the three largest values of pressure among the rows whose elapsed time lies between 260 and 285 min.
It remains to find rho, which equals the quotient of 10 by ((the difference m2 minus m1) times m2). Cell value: -1768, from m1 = 1.70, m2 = 1.70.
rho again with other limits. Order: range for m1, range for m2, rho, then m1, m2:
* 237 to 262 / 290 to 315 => 136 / 1.65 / 1.70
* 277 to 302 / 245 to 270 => 162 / 1.64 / 1.68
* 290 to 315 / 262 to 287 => 1765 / 1.70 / 1.70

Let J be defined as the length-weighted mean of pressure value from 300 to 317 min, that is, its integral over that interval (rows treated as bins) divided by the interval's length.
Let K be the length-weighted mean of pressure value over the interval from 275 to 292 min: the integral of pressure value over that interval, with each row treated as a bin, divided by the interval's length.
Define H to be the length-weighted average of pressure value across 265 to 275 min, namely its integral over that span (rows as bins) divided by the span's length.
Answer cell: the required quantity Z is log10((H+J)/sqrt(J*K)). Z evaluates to 0.302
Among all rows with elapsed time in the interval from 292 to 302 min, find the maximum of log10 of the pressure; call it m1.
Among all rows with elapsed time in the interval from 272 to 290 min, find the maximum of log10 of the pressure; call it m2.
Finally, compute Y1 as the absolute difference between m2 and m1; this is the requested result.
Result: 0.033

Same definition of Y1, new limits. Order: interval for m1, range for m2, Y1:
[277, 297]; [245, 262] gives 0.016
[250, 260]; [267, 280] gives 0.017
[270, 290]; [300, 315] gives 0.012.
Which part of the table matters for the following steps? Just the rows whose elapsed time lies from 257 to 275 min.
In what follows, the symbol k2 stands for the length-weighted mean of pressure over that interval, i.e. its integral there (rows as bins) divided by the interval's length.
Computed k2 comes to 1.63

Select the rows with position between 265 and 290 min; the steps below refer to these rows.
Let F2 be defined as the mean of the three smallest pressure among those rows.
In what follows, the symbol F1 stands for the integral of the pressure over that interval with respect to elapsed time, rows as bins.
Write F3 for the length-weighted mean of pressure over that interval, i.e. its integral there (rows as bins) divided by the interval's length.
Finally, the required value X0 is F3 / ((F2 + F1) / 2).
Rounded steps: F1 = 40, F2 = 1.56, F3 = 1.62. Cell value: 0.077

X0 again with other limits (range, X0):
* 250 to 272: 0.087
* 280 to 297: 0.111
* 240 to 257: 0.111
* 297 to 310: 0.143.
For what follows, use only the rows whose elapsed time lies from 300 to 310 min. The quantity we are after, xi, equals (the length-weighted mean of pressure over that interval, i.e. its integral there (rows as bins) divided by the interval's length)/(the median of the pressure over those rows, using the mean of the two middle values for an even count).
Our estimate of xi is 1.01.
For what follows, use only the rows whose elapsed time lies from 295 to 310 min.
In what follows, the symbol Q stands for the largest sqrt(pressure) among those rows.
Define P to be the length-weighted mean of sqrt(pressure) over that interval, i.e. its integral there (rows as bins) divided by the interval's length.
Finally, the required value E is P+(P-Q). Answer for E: 1.23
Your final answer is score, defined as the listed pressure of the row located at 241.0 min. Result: 1.4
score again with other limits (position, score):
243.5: 1.54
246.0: 1.51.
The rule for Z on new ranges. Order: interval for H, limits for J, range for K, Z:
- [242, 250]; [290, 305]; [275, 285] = 0.289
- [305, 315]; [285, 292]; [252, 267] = 0.307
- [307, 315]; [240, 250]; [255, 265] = 0.309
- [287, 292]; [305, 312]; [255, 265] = 0.300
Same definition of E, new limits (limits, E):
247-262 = 1.22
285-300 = 1.25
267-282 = 1.22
